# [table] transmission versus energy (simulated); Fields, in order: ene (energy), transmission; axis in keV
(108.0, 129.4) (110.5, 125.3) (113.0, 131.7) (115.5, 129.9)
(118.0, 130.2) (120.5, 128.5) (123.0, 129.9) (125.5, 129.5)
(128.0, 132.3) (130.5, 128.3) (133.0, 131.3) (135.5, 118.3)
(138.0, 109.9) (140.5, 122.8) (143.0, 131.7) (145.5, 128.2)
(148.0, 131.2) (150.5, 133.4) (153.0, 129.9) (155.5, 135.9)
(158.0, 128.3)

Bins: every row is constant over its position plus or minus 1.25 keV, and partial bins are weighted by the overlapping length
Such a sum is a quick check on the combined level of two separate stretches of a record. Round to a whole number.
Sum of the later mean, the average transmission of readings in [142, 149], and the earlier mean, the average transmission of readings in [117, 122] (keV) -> 260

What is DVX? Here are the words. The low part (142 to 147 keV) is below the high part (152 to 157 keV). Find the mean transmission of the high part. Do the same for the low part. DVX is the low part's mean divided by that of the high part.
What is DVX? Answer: 0.98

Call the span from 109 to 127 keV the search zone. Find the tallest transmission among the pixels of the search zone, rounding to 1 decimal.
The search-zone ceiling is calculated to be 131.7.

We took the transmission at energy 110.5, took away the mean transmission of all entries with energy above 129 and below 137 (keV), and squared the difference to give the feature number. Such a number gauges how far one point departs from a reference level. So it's 0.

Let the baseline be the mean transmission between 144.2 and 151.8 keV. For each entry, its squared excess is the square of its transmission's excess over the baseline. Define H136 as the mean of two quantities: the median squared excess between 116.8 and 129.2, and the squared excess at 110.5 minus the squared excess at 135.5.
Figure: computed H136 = -63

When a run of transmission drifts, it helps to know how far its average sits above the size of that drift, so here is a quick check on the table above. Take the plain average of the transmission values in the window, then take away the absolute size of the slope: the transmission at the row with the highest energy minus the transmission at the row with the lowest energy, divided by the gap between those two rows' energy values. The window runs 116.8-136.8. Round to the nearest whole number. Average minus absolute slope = 128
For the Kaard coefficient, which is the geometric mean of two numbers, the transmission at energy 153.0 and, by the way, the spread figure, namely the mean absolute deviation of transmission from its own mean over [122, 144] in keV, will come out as 27.9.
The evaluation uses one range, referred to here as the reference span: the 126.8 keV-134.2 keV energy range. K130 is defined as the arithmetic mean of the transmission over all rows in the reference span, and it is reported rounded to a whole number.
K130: 131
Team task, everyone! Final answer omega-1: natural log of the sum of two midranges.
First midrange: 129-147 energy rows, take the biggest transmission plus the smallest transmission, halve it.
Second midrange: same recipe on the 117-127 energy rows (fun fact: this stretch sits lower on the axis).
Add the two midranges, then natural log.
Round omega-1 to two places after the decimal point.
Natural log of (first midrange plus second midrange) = 5.52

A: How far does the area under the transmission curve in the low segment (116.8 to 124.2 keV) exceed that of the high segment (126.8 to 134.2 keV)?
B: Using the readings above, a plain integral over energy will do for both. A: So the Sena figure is -8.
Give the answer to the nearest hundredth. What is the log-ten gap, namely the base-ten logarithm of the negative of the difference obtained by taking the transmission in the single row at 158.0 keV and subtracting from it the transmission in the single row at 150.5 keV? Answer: 0.71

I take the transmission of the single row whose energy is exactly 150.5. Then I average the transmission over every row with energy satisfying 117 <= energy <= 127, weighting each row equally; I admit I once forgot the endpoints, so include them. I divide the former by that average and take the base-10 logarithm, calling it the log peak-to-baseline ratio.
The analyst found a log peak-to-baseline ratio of 0.013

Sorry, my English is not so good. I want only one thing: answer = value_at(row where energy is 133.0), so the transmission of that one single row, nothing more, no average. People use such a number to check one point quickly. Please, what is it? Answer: 131.3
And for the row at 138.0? 109.9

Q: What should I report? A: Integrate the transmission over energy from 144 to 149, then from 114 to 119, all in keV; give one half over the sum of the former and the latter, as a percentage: 0.0385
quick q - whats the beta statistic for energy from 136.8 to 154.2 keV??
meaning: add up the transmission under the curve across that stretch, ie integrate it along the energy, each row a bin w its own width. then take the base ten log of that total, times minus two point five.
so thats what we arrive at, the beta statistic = -8.4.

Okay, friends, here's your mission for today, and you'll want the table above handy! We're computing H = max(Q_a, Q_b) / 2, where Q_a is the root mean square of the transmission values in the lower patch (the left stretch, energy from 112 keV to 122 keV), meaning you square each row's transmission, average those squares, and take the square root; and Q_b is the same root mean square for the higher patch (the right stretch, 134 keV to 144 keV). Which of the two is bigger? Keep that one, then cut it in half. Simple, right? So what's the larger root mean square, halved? 65.0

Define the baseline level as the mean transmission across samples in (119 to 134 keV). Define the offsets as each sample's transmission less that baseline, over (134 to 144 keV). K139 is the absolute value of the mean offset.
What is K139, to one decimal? 9.3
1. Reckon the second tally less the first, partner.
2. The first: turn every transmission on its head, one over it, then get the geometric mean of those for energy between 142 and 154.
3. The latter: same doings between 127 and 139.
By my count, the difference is 0.0004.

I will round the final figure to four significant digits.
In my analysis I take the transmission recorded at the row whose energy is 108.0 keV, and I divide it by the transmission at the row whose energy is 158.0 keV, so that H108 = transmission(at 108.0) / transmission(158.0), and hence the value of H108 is 1.009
